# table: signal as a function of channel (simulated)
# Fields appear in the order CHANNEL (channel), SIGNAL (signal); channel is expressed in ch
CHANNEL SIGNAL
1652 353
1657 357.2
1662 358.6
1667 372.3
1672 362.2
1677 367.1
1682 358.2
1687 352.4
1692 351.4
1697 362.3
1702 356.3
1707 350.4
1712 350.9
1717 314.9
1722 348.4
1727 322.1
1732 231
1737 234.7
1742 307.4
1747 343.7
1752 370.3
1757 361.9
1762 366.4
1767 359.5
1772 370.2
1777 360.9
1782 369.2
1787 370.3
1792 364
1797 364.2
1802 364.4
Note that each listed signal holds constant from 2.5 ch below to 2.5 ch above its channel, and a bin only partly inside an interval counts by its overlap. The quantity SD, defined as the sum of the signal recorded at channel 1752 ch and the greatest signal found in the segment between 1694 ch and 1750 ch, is 733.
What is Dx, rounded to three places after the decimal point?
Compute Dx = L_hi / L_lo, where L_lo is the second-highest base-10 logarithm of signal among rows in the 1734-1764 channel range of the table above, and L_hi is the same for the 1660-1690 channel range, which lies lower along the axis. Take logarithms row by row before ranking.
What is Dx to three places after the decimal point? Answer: 1.000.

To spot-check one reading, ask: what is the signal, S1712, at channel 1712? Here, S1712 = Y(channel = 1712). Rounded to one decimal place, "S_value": 350.9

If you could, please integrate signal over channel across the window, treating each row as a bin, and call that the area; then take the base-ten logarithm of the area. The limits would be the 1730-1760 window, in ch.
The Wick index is 3.97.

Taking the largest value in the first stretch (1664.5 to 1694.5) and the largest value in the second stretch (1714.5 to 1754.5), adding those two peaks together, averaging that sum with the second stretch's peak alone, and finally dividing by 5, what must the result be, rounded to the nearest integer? 111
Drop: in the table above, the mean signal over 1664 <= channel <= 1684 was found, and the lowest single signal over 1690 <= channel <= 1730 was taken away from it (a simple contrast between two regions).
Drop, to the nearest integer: 50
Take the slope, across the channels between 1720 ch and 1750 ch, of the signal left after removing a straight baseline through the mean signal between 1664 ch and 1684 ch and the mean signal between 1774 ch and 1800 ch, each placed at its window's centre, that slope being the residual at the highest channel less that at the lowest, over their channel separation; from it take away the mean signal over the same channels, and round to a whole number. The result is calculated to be -298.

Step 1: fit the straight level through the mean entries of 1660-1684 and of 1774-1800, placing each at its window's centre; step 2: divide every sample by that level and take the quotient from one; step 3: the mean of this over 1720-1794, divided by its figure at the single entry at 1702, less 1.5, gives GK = 2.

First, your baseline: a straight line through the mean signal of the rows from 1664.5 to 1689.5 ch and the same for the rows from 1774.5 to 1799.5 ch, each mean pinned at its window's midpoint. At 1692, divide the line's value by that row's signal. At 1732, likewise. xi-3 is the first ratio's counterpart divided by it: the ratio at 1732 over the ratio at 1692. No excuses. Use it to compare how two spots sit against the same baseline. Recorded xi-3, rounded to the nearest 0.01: 1.53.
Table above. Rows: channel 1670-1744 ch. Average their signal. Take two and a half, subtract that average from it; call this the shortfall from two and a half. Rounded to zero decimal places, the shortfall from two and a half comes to -329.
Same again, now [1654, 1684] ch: -360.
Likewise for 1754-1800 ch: -363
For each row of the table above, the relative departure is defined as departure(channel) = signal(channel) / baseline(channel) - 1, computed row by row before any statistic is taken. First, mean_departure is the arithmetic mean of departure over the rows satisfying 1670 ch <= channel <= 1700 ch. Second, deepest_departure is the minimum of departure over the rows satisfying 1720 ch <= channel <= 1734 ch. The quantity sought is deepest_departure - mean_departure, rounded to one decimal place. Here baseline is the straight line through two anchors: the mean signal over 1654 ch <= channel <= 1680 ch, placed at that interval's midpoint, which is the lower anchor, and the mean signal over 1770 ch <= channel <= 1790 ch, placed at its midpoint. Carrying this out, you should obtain -0.4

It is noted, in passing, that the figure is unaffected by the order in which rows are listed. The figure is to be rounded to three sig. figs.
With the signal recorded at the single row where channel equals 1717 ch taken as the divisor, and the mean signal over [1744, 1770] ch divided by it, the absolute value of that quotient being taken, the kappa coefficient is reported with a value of 1.14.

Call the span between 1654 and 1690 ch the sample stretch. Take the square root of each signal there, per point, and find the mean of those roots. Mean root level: 19.0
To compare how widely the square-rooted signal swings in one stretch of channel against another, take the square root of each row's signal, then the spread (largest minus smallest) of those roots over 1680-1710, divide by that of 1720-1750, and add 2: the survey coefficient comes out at 2.1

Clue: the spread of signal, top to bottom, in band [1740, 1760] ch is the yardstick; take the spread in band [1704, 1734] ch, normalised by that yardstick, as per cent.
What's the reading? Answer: 191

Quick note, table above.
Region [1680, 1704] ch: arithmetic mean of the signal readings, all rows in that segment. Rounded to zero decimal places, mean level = 356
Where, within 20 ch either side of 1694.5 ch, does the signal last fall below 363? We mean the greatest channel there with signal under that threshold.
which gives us 1712 ch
